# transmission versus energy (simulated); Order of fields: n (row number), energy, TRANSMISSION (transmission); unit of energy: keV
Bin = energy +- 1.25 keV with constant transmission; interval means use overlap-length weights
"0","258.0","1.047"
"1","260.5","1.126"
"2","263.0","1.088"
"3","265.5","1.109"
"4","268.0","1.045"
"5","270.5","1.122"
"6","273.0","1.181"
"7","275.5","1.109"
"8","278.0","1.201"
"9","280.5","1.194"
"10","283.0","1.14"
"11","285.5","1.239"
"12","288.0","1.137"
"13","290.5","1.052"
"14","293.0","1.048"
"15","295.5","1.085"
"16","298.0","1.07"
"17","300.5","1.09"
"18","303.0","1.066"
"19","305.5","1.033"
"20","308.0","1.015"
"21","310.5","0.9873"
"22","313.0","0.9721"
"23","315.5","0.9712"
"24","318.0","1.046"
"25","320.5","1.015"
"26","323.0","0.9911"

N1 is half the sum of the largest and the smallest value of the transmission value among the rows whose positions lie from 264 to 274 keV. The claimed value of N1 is 1.11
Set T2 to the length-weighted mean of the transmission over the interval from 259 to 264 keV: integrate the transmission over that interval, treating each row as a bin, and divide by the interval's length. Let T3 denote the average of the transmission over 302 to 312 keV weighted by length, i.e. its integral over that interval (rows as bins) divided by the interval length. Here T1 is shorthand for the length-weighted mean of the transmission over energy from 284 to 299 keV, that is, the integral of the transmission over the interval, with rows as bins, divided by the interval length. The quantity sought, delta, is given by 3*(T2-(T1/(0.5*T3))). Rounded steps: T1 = 1.11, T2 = 1.10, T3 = 1.02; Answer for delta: -3.17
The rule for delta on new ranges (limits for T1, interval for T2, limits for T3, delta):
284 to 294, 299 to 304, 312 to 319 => -3.52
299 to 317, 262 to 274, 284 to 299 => -2.21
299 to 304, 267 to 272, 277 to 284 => -2.22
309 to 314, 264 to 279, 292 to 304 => -2.12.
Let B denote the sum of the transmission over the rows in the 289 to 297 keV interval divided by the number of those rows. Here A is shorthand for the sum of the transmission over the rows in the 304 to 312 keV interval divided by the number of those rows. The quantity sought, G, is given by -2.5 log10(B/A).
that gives -0.05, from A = 1.01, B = 1.06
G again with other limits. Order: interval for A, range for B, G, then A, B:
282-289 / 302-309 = 0.13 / 1.17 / 1.04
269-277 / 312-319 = 0.14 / 1.14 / 1.00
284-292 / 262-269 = 0.06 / 1.14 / 1.08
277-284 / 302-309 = 0.14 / 1.18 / 1.04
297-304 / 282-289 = -0.09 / 1.08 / 1.17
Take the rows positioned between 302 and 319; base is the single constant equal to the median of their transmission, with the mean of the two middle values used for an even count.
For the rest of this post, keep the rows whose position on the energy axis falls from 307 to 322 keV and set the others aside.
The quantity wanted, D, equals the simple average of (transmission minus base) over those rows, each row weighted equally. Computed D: -0.01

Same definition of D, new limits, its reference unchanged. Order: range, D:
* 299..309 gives 0.04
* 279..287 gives 0.18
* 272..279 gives 0.15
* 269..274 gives 0.14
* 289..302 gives 0.05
